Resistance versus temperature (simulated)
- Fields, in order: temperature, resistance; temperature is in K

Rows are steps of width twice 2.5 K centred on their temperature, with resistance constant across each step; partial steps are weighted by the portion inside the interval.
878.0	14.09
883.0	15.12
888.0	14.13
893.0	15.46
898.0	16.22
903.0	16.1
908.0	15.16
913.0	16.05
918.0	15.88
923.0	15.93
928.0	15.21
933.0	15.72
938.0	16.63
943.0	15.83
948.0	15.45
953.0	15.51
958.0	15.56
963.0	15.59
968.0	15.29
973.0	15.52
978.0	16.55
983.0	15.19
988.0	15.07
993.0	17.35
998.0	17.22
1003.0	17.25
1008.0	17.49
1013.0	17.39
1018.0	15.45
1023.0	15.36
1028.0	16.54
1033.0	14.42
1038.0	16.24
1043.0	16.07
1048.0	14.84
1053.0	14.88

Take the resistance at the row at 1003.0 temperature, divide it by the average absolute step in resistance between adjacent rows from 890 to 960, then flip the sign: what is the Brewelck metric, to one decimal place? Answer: -35.3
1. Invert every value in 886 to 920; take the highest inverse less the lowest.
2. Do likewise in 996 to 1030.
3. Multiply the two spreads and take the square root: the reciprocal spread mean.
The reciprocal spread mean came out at 0.0085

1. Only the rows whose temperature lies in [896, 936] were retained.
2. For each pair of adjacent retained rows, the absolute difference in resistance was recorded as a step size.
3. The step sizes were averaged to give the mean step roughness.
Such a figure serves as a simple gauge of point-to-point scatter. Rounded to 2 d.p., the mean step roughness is 0.49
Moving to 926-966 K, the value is 0.39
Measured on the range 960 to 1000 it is 0.78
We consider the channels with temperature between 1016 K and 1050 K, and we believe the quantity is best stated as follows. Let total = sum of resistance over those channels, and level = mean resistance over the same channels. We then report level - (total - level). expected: -77.8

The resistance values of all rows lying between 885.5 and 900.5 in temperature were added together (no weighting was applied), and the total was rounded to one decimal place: 45.8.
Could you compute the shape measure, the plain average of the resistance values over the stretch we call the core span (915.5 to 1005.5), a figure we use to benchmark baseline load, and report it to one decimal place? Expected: 15.9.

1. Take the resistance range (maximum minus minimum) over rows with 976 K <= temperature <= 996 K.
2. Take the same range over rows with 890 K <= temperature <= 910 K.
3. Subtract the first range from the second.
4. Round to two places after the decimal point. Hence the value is -1.22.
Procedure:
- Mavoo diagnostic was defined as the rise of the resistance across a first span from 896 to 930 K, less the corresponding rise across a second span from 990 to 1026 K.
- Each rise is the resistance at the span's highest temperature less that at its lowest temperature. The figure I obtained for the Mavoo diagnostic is 1.0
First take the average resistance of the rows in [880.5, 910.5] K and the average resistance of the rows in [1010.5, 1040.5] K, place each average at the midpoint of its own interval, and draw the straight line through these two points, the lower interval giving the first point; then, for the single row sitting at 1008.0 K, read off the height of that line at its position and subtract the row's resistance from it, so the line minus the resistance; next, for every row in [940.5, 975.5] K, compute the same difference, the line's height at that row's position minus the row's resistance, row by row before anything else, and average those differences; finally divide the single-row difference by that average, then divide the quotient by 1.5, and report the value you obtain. -13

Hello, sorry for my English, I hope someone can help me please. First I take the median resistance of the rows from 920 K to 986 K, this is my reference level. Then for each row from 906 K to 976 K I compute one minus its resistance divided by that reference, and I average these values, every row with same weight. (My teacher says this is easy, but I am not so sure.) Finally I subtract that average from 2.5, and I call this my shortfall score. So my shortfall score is 2.507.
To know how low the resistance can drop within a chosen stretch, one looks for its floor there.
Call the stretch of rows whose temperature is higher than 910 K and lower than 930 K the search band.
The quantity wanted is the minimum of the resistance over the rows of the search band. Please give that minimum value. 15.21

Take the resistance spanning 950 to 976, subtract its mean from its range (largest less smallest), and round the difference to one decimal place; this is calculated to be -15.2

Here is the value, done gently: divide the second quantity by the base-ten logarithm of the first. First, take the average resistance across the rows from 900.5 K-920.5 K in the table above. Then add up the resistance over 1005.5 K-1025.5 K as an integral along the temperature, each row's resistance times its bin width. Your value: 274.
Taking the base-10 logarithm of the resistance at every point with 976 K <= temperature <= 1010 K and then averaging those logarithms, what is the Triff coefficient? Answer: 1.22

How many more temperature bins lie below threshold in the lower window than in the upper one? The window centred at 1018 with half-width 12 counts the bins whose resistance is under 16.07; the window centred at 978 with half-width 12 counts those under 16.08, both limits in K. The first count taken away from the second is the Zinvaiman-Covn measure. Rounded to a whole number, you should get 2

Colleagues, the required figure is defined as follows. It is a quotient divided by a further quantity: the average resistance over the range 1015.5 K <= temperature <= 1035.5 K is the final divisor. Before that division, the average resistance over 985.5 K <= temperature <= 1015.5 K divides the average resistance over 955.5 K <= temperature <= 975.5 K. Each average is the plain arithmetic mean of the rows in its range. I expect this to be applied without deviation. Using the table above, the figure 0.0591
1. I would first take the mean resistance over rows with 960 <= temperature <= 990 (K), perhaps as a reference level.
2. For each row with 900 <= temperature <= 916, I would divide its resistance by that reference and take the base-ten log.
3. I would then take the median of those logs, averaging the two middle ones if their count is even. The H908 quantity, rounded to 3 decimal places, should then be 0.014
